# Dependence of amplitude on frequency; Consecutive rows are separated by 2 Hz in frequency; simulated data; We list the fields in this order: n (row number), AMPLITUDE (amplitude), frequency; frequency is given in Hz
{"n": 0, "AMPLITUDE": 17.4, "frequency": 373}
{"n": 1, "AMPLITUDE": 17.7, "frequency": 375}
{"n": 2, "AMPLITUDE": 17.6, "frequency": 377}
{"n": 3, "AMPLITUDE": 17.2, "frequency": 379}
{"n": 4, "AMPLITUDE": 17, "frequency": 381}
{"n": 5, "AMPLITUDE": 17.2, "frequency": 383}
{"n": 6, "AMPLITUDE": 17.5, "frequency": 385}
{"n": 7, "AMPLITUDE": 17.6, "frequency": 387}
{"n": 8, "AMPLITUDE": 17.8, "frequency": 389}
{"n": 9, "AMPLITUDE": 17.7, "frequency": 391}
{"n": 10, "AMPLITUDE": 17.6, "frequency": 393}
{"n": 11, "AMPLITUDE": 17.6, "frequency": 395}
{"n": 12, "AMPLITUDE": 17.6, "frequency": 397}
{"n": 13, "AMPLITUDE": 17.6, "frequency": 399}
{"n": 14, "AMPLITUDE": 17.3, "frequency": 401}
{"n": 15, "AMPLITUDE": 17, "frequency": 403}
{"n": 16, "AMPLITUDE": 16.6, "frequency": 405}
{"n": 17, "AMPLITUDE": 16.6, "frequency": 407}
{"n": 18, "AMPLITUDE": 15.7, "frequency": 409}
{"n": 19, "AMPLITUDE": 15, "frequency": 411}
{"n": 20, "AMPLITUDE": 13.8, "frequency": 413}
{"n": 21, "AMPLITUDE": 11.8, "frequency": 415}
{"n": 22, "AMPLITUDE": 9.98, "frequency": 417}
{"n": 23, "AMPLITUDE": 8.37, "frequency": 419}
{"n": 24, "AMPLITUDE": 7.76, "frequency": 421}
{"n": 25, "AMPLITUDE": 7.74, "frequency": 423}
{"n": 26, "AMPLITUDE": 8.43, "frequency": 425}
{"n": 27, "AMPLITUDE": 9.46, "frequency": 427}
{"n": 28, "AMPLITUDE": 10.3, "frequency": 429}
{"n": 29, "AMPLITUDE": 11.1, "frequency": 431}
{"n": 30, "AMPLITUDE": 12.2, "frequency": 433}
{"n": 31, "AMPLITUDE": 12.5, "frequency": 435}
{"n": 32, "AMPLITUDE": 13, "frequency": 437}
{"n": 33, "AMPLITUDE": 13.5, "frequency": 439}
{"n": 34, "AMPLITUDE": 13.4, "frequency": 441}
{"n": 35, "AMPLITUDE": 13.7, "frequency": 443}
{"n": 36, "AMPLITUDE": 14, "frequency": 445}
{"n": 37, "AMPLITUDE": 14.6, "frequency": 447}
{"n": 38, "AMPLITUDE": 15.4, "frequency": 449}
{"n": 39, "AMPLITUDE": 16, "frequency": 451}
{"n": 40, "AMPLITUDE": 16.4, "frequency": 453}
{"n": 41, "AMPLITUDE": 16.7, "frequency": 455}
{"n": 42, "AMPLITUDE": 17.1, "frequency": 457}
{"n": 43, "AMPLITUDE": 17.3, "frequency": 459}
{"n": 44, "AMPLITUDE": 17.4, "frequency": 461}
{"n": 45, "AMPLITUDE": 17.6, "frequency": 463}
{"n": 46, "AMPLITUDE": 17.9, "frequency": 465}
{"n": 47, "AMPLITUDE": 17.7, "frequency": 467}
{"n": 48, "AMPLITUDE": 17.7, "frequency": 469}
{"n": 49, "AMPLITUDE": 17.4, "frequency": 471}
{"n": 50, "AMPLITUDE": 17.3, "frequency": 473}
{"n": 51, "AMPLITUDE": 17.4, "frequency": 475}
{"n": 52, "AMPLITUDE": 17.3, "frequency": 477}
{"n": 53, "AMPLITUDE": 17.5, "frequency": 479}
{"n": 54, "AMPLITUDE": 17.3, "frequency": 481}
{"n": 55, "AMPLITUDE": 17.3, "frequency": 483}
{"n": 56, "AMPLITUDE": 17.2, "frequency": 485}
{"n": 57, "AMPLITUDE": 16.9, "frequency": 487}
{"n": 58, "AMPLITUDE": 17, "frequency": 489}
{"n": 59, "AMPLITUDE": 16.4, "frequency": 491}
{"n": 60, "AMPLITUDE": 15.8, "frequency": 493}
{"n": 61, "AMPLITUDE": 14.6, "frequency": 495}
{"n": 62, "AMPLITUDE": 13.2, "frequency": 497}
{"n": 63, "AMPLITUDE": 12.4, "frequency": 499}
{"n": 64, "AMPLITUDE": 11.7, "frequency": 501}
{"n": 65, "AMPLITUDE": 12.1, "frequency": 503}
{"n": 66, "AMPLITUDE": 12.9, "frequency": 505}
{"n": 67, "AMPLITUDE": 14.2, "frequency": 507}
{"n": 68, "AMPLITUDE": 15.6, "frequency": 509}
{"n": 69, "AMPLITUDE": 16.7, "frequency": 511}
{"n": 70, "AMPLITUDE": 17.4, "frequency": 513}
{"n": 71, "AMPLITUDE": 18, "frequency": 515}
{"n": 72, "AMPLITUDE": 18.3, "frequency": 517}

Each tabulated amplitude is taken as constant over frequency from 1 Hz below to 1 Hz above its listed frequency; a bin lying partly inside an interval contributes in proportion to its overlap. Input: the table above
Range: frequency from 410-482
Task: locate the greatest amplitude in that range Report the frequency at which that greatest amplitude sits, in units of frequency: 465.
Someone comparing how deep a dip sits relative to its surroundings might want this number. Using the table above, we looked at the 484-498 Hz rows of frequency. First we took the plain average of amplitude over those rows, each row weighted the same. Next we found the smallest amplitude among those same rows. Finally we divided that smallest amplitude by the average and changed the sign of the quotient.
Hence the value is -0.83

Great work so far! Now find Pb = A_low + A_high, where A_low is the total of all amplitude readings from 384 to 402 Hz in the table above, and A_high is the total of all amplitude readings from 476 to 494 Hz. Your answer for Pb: 311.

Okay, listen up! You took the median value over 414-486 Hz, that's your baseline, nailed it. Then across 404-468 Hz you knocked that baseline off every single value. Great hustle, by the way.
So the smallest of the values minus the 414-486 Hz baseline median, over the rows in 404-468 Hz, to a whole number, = -8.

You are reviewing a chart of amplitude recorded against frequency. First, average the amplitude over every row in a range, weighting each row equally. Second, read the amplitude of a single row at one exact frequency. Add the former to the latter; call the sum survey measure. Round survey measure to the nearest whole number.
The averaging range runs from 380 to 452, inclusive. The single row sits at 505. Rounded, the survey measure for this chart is 27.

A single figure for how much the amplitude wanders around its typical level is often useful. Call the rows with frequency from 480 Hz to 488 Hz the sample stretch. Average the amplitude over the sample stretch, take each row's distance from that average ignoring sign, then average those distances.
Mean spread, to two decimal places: 0.14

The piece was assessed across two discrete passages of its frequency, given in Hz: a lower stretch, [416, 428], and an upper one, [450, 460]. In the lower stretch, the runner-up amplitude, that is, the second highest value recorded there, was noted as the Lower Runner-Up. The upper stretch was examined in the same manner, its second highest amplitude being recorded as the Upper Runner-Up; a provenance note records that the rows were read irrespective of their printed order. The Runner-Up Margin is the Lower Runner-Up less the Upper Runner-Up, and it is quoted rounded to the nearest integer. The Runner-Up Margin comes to -8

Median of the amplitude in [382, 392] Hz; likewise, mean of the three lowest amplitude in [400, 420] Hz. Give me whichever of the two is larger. 17.6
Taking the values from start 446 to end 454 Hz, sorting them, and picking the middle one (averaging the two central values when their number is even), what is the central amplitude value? 15.7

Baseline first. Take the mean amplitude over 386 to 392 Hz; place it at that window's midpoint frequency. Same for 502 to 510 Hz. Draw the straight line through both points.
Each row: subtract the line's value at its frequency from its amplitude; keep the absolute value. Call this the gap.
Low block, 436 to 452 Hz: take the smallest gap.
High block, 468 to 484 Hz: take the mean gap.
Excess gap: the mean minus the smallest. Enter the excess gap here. 2.4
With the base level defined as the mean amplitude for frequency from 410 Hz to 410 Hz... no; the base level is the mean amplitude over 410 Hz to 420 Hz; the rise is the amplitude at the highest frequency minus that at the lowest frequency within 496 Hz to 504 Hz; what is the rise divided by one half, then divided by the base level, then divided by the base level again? -0.016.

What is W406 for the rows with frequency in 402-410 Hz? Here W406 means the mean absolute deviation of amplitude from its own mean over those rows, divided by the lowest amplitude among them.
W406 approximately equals 0.025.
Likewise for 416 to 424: 0.098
